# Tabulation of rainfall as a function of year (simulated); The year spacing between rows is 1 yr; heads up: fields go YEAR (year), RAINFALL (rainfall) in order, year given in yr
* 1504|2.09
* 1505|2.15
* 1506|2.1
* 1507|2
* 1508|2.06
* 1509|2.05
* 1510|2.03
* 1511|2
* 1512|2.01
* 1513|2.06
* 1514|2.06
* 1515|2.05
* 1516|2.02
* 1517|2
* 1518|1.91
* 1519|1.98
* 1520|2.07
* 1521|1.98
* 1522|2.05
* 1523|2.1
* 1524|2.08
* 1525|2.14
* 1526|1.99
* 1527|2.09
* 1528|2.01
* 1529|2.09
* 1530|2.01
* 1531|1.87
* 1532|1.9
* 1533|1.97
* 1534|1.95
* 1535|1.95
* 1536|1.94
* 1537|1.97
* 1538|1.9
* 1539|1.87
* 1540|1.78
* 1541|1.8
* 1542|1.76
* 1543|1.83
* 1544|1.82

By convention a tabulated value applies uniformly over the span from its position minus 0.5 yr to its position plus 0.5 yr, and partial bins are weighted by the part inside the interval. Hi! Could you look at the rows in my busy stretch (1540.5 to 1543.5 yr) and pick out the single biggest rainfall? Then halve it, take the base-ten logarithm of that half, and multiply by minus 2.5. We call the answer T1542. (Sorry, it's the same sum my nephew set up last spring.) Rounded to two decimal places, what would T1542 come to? 0.10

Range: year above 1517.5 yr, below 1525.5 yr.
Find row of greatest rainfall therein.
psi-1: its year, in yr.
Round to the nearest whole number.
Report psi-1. 1525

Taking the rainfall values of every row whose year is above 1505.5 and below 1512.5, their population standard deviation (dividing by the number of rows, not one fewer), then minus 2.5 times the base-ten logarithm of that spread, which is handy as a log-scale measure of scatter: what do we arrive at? 3.67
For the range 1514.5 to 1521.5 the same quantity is 3.28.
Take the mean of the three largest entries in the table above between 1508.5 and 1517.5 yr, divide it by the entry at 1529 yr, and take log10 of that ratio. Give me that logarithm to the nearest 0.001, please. -0.007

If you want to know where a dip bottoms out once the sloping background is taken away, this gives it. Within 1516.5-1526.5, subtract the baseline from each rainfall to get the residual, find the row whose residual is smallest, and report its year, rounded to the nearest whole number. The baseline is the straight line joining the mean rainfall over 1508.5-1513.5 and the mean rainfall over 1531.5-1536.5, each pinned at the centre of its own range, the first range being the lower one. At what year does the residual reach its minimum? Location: 1518 yr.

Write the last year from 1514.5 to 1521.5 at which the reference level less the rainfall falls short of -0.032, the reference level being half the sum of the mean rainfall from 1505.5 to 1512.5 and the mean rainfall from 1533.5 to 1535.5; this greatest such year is 1520 yr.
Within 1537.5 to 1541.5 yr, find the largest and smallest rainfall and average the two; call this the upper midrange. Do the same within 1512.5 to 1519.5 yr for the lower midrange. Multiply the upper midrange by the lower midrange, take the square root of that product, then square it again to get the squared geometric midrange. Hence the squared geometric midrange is 3.7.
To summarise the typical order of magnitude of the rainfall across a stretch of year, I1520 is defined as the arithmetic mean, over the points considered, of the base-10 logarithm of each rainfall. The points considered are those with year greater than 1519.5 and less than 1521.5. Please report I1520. 0.306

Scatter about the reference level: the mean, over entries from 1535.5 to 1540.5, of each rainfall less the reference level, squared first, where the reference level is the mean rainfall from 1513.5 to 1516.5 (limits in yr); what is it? 0.027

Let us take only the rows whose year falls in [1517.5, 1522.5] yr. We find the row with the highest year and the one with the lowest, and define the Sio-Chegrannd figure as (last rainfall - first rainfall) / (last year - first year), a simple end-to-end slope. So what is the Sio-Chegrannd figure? 0.035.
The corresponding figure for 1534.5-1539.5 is -0.020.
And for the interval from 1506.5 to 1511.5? 0.000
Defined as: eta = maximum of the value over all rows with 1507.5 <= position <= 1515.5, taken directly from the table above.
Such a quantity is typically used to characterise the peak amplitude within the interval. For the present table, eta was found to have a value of 2.06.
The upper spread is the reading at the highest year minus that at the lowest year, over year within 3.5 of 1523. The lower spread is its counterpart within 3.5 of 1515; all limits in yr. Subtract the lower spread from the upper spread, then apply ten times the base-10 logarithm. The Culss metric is -17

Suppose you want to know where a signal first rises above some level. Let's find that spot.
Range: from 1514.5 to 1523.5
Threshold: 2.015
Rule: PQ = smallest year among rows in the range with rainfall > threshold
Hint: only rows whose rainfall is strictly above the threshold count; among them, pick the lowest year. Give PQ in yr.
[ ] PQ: 1515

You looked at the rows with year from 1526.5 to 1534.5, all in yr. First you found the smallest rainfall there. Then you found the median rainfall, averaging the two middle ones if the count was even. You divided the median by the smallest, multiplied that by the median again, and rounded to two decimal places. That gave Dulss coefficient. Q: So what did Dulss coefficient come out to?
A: 2.12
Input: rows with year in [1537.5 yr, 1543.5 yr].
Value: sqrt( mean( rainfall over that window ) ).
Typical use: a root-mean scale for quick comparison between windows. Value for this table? 1.350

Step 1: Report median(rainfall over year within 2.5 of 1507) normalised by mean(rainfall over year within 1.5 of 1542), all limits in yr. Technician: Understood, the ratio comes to 1.15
